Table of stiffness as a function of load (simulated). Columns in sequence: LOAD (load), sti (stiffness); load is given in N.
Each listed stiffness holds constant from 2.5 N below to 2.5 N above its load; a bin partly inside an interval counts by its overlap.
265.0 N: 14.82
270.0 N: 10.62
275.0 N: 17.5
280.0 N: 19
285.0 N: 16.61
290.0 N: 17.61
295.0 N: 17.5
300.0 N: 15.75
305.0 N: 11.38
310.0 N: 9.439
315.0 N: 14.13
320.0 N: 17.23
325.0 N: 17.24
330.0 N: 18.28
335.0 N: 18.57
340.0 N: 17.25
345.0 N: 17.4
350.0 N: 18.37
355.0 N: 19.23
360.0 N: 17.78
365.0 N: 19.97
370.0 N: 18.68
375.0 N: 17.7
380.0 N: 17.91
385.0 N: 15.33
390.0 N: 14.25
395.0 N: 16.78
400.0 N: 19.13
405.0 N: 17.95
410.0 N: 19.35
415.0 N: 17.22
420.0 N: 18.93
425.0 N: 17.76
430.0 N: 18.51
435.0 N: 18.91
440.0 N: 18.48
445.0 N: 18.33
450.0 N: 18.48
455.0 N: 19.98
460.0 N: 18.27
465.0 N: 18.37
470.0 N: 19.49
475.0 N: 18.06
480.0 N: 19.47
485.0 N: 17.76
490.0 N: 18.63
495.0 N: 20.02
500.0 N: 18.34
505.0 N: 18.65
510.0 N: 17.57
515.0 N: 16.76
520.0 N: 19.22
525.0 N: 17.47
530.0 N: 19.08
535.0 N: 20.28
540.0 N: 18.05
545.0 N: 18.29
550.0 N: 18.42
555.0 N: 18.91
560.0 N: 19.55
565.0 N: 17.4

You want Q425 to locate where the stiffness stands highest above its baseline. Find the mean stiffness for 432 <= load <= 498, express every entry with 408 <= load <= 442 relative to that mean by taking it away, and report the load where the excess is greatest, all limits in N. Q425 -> 410.0 N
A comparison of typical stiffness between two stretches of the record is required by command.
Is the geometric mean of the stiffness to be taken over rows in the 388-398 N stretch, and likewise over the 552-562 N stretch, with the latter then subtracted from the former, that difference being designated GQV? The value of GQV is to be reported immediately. -3.8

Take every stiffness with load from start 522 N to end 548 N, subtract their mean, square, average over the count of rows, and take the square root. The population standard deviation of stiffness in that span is 0.97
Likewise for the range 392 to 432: 0.87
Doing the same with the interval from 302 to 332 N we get 3.28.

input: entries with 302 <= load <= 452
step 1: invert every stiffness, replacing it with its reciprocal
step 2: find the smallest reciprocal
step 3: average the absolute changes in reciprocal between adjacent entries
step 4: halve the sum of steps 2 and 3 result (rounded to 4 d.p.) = 0.0278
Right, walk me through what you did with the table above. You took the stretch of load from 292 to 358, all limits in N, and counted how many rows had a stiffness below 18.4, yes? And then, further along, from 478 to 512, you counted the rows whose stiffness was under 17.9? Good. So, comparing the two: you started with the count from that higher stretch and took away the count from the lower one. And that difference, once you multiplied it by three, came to -27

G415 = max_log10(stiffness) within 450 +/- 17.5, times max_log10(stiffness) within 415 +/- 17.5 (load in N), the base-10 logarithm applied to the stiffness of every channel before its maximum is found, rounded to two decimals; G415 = 1.67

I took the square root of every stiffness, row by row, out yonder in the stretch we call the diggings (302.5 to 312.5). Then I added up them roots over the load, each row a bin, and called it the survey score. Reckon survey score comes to 32.2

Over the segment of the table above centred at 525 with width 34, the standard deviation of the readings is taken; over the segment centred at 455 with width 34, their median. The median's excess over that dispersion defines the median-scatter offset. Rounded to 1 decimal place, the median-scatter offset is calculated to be 17.3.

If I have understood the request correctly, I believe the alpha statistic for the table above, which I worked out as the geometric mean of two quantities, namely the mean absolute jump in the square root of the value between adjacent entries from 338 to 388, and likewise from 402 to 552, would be 0.14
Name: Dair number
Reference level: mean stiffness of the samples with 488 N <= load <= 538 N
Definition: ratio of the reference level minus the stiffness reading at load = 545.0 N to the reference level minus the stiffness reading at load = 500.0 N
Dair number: 1.2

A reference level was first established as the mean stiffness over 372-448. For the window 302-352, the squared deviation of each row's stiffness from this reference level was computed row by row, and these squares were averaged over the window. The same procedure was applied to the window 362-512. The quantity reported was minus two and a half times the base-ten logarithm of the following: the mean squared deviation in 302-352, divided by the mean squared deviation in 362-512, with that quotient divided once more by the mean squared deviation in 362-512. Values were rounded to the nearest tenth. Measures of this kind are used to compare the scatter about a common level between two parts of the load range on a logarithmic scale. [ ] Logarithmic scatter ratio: -1.5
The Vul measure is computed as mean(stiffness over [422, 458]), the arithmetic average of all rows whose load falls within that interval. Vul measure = 18.6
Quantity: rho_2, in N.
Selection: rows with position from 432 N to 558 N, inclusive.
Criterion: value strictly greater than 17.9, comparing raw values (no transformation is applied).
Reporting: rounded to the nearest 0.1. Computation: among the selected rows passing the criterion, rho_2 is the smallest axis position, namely 435.0 N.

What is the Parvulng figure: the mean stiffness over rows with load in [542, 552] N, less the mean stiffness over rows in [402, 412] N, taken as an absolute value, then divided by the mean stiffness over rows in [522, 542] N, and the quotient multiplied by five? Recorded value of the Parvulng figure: 0.08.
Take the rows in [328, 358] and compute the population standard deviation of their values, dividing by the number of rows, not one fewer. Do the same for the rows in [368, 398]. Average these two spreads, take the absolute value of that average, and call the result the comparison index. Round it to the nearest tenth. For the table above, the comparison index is 1.1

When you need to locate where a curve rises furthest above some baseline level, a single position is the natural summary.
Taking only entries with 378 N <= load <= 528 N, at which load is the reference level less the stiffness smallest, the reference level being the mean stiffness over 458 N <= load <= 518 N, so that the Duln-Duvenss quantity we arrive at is 495.0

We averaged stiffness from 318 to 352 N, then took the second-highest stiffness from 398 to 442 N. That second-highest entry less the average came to 1.4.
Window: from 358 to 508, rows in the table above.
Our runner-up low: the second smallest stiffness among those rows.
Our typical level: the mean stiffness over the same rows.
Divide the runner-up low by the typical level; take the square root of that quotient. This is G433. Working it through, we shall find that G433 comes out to 0.92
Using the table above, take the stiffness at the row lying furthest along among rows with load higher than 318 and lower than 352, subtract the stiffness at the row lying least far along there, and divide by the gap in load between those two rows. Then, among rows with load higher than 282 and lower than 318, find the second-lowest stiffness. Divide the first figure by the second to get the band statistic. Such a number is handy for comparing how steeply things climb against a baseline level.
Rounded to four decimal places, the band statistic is 0.0033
